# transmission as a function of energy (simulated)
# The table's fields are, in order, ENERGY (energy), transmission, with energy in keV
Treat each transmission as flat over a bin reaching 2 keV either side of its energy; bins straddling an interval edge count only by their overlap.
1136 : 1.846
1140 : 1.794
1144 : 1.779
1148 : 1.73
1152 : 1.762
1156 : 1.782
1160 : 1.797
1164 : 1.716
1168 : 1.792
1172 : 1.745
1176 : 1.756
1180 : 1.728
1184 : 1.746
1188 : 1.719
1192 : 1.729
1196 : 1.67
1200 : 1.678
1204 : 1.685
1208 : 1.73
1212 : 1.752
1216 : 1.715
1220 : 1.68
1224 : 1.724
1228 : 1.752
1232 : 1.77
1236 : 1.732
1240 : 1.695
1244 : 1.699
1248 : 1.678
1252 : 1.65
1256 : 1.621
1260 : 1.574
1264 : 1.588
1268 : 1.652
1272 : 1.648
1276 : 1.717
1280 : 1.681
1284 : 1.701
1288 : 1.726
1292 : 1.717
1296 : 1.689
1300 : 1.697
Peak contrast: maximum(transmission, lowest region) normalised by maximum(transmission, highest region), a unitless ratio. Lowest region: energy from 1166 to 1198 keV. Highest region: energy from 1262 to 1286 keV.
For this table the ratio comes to 1.04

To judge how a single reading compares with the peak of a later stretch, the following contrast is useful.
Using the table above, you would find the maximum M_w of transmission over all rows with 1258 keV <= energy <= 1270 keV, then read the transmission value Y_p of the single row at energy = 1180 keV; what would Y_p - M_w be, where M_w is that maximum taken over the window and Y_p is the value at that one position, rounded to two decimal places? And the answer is 0.08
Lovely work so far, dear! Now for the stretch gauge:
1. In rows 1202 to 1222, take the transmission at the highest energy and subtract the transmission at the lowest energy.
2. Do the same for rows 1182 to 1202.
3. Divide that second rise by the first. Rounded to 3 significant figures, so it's 13.6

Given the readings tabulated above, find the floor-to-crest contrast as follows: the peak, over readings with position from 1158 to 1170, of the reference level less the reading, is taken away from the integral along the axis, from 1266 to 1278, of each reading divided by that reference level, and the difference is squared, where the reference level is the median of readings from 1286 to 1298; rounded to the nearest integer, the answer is 137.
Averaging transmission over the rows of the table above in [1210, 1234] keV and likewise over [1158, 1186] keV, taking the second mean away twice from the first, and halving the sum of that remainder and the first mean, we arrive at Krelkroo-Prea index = -0.02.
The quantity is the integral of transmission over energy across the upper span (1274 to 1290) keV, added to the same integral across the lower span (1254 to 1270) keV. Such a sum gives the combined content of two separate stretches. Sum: 53.0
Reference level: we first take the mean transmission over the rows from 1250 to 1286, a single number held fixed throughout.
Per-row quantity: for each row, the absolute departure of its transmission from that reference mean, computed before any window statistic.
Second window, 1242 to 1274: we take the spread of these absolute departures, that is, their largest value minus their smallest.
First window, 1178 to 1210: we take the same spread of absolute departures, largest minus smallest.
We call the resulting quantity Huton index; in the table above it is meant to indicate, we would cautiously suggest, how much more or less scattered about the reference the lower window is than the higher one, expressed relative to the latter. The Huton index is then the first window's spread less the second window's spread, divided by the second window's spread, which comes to 0.03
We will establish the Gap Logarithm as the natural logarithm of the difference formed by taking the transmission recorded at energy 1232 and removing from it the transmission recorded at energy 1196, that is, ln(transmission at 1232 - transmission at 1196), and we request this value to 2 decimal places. -2.30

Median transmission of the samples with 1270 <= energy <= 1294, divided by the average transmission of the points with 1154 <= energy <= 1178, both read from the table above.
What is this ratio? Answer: 0.968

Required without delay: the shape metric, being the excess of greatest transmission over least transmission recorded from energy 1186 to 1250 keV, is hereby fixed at 0.100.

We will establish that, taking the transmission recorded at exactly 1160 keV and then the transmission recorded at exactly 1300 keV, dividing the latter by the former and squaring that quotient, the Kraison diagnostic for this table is 0.89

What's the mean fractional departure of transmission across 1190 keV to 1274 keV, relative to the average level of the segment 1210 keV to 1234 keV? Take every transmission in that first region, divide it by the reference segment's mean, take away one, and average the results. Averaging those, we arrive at -0.026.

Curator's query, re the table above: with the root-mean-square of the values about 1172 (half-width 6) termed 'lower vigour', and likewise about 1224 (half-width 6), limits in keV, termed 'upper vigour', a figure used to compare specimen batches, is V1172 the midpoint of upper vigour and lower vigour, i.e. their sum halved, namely 1.74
